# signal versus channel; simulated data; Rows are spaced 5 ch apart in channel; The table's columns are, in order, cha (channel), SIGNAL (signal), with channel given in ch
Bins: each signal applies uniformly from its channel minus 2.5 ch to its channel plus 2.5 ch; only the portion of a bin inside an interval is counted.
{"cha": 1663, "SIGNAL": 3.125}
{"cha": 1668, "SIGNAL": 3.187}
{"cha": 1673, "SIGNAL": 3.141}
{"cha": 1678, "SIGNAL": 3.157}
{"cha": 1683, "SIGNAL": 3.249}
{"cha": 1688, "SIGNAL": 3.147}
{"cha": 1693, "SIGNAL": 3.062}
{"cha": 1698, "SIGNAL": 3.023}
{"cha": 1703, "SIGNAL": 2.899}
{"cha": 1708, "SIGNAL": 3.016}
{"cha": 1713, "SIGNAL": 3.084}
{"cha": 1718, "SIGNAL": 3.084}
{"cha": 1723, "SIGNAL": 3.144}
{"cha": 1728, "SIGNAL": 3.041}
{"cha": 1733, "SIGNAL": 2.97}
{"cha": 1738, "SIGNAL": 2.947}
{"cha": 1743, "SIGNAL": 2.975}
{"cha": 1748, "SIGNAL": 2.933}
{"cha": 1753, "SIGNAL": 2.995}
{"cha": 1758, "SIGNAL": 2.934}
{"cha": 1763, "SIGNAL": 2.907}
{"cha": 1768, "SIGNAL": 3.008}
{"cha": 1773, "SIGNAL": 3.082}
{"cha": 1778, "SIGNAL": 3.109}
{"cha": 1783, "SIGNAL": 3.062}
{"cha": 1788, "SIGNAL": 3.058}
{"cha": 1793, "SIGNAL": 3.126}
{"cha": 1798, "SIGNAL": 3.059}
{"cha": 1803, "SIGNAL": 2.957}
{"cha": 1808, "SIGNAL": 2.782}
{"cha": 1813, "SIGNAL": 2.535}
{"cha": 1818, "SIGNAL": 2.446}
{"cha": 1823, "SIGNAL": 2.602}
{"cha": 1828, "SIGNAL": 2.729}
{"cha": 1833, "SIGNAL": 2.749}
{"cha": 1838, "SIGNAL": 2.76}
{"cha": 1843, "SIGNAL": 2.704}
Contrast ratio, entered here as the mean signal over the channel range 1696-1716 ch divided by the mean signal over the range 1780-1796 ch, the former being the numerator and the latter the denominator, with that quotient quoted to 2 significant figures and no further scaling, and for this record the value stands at 0.98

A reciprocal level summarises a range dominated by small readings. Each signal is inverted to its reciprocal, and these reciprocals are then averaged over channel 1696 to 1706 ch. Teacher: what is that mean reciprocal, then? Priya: 0.338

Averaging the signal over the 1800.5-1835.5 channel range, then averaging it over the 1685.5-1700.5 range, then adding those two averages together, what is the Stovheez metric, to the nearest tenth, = 5.8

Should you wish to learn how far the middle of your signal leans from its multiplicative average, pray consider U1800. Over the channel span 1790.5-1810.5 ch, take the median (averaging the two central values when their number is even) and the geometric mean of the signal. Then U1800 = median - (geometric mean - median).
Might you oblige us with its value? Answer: 3.04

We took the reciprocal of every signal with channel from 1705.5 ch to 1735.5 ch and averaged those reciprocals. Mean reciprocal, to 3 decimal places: 0.327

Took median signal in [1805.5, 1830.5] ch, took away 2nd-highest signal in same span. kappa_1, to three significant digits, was -0.127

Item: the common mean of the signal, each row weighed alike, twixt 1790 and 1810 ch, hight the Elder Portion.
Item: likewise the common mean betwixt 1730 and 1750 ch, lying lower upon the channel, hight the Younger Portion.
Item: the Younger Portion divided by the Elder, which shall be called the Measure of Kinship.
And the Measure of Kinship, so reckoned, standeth 0.99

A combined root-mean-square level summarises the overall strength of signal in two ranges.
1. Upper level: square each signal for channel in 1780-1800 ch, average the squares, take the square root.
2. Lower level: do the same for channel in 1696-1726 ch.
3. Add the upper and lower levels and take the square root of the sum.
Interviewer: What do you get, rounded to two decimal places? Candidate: 2.47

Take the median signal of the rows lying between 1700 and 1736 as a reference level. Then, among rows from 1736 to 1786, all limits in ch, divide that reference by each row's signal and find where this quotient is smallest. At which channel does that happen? 1778 ch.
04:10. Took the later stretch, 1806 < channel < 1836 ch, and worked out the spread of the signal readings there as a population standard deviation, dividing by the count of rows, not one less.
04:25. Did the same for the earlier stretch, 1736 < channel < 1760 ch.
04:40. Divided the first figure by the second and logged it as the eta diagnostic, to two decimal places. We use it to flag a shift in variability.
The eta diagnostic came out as 5.02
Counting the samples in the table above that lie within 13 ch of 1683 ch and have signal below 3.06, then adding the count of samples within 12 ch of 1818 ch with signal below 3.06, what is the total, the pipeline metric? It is 5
